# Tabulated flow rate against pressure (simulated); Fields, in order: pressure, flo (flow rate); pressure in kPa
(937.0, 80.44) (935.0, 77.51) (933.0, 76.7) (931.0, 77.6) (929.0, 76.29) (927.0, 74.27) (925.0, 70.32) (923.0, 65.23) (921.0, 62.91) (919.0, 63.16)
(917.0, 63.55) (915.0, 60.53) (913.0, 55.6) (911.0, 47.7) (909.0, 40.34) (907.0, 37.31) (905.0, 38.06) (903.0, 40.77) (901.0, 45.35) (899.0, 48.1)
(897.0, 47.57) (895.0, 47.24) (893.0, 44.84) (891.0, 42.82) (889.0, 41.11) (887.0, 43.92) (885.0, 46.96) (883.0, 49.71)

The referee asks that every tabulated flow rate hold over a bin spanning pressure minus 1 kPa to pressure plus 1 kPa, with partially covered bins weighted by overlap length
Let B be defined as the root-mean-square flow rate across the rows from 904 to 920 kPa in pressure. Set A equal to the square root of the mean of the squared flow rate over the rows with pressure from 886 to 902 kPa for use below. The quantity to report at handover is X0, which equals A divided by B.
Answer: 0.87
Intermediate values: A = 45.2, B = 52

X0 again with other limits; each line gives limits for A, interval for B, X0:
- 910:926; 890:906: 1.38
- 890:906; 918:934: 0.63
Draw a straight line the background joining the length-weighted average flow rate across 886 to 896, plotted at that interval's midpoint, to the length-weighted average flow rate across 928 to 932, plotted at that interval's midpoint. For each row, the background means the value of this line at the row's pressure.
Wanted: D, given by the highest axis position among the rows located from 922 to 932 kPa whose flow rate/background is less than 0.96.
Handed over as 923.0 kPa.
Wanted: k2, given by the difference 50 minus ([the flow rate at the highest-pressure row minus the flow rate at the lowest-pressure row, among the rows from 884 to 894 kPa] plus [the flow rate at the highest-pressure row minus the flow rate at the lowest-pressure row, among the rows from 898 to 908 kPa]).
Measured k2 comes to 63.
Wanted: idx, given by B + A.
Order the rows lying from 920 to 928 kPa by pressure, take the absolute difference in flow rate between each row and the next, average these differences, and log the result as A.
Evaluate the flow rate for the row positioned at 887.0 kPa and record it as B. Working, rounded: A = 3.8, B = 43.92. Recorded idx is 48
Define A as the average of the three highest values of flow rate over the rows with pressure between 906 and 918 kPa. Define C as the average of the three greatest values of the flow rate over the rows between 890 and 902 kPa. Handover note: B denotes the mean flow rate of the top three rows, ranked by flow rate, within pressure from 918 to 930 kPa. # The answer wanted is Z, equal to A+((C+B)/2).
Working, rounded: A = 60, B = 74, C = 47.6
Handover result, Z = 121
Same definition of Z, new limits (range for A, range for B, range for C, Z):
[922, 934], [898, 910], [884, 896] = 122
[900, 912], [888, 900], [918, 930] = 105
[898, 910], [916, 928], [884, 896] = 103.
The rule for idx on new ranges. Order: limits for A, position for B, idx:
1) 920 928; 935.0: 81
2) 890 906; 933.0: 79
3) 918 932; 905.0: 41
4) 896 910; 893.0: 47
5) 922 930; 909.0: 44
